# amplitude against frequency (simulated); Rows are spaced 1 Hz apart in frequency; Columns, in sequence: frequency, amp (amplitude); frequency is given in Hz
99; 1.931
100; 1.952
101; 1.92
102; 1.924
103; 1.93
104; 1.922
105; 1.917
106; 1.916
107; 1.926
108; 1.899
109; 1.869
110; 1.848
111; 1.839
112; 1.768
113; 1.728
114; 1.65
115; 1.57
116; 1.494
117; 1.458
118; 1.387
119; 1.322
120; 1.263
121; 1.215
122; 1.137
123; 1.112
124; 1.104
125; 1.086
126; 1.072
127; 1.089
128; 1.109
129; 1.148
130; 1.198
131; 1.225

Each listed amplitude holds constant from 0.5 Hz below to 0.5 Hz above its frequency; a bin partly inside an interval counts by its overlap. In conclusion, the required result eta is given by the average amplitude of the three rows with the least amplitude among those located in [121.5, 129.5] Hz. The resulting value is 1.1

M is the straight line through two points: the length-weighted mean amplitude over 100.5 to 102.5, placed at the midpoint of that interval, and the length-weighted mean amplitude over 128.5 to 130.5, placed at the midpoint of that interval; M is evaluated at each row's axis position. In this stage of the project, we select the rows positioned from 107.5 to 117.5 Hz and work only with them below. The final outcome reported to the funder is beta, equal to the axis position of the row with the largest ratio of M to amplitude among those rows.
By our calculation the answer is 117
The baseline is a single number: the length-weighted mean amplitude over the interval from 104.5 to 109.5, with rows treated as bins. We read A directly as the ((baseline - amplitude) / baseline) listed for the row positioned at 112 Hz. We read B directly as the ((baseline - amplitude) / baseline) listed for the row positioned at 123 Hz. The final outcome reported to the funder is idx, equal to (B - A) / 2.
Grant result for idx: 0.17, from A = 0.07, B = 0.416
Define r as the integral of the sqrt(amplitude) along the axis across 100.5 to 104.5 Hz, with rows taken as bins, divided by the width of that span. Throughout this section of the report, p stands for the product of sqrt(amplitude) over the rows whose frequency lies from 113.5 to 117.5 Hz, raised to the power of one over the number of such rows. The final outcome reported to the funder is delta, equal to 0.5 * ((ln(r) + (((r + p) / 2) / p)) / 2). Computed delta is 0.35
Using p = 1.24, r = 1.39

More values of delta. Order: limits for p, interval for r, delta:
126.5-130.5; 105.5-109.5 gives 0.37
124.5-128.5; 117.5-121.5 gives 0.29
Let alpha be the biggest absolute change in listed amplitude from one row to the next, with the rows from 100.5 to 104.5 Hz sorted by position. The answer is 0.008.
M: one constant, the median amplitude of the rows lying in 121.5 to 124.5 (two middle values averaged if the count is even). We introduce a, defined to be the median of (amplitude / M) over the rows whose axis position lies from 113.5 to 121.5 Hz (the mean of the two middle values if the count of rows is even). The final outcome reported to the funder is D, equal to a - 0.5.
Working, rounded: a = 1.28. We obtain 0.78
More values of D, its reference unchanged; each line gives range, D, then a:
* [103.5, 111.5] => 1.22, 1.72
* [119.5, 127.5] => 0.50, 1.00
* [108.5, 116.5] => 1.07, 1.57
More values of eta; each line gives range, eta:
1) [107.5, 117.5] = 1.5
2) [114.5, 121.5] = 1.3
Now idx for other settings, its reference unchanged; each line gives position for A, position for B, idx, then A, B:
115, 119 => 0.07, 0.18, 0.306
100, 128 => 0.22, -0.02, 0.418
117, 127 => 0.10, 0.23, 0.428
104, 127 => 0.22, -0.01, 0.428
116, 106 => -0.11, 0.22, -0.006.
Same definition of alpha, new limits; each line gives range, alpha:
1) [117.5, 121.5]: 0.065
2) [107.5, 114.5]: 0.078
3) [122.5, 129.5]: 0.039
